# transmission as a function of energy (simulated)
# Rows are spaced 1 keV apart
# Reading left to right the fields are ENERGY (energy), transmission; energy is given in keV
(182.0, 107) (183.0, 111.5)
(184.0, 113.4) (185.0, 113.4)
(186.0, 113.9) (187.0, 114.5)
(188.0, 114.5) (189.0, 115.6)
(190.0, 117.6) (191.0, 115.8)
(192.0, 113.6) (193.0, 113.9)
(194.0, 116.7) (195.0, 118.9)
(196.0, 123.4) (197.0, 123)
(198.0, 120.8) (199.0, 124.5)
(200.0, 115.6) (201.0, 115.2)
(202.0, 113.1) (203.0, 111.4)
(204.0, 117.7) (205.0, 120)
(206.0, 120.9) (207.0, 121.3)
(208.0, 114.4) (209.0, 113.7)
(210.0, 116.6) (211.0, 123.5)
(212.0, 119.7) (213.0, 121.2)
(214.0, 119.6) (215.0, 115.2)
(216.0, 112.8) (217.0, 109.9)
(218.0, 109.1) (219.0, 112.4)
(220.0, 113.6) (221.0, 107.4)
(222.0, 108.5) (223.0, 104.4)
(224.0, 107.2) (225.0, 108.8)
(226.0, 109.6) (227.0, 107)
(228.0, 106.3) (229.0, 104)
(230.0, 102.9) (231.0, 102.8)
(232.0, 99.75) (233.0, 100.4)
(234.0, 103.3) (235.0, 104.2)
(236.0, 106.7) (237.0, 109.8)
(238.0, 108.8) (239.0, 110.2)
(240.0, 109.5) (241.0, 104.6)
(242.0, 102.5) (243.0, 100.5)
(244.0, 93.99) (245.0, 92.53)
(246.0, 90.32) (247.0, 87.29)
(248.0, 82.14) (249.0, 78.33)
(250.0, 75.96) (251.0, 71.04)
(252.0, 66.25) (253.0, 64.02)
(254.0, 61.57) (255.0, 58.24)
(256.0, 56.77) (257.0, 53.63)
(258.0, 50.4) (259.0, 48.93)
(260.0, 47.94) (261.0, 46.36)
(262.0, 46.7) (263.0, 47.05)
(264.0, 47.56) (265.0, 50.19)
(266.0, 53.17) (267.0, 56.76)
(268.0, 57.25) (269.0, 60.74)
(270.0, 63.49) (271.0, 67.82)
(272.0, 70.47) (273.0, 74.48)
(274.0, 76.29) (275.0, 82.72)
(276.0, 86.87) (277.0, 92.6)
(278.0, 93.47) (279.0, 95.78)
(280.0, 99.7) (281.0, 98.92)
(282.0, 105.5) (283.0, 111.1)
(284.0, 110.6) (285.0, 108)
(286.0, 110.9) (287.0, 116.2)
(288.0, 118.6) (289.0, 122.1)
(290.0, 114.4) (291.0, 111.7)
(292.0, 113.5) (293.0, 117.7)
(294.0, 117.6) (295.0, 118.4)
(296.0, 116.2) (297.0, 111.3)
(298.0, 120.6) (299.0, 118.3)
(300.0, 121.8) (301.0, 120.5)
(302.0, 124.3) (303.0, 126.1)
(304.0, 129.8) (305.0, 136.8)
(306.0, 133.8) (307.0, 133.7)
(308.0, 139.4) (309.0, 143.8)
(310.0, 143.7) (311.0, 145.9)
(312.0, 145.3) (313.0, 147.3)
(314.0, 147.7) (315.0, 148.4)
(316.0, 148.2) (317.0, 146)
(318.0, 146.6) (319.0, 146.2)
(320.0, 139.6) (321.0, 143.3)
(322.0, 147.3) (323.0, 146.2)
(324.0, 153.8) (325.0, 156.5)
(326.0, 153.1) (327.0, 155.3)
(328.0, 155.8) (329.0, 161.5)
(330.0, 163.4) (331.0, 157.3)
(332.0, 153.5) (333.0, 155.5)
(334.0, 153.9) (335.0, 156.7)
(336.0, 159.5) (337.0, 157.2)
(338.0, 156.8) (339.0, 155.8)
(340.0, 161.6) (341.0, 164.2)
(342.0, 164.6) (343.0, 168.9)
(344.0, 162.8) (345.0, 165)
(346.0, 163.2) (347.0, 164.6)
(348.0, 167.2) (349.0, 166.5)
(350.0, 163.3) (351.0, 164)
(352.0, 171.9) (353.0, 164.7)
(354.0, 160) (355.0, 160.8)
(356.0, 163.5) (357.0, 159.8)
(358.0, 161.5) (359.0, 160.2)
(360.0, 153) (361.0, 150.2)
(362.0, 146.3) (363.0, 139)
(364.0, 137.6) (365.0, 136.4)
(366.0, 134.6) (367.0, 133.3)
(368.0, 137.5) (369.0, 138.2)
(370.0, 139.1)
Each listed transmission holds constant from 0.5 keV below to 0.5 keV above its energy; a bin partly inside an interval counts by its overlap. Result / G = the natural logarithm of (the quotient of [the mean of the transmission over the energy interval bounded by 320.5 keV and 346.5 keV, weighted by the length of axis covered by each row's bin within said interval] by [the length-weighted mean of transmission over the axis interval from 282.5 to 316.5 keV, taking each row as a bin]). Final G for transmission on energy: 0.22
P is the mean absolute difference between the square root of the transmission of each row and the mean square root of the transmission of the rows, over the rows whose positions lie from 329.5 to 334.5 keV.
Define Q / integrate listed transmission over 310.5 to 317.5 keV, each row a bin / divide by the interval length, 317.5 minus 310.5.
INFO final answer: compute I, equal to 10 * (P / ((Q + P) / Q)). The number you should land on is 1.2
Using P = 0.12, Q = 147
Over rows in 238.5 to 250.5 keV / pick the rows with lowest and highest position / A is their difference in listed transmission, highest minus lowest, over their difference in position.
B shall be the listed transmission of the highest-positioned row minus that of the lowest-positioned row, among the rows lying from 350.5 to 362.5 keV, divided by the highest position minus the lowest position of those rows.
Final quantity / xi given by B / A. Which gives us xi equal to 0.5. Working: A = -3.1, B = -1.6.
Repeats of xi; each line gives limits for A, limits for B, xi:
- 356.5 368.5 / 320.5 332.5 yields -0.5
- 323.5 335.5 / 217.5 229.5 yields -1.8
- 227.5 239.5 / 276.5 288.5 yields 6.7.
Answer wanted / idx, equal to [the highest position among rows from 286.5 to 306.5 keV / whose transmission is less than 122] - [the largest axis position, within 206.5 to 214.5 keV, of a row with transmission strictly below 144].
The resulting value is 87 keV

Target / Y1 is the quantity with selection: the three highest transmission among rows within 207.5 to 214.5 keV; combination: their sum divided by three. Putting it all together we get 121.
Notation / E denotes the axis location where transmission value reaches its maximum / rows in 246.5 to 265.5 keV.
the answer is 247.0 keV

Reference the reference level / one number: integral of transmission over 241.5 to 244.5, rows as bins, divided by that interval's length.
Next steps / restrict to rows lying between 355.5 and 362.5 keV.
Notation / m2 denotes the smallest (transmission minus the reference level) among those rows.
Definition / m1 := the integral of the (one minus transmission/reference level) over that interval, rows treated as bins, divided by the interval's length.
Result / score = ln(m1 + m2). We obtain 3.8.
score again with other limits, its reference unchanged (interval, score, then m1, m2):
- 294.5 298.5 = 2.5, -0.18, 12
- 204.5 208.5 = 2.7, -0.20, 15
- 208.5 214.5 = 2.7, -0.20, 15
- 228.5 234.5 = -0.3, -0.03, 1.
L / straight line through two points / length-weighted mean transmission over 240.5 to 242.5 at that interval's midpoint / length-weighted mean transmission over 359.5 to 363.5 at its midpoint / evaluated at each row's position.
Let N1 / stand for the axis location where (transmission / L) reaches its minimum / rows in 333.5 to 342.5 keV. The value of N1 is 339.0 keV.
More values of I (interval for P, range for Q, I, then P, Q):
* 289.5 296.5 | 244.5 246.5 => 1.0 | 0.10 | 91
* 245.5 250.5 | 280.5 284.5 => 2.6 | 0.26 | 107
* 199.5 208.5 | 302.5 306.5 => 1.4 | 0.14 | 132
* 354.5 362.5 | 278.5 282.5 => 2.1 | 0.21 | 100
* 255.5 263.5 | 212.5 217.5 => 2.0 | 0.20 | 116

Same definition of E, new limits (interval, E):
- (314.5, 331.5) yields 330.0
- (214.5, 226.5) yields 215.0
